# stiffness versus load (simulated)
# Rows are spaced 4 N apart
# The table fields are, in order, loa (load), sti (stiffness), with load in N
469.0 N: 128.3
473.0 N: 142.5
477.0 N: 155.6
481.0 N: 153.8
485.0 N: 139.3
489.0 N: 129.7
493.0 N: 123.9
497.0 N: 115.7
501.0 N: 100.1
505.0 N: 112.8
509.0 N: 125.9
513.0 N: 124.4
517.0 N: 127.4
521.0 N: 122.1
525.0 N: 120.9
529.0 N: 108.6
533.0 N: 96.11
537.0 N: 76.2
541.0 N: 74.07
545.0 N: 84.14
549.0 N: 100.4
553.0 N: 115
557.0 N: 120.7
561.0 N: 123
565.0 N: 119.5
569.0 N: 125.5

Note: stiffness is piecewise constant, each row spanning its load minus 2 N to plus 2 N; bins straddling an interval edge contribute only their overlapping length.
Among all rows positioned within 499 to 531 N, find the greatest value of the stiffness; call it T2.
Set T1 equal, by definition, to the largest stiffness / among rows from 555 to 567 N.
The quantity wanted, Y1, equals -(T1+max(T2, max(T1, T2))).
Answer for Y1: -250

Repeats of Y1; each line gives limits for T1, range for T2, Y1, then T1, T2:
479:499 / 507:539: -308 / 153.8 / 127.4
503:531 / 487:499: -257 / 127.4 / 129.7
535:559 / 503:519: -248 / 120.7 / 127.4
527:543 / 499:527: -236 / 108.6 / 127.4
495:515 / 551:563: -252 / 125.9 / 123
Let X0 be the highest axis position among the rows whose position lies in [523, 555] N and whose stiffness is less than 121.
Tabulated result 553.0 N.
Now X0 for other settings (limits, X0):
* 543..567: 565.0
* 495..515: 505.0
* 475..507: 505.0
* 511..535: 533.0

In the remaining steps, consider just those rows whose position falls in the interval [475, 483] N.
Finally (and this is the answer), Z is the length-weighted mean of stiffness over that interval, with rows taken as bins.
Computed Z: 155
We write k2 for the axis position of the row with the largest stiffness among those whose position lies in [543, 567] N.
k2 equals 561.0 N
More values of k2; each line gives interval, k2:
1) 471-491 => 477.0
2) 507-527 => 517.0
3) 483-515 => 485.0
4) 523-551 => 525.0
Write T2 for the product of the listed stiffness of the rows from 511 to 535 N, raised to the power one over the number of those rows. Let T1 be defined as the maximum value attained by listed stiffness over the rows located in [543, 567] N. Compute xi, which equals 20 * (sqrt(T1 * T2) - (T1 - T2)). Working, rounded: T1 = 123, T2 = 116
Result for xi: 2250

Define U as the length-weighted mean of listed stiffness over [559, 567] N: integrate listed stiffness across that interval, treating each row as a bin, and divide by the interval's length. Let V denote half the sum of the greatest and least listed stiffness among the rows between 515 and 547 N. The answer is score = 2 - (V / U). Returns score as 1.17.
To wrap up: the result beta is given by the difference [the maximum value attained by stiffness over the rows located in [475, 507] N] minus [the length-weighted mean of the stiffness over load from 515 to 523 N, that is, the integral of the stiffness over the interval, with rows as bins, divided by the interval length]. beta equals 31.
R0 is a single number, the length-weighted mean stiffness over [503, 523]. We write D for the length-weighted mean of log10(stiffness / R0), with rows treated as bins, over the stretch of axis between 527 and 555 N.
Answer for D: -0.12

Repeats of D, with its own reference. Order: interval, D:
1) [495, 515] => -0.03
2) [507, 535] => -0.02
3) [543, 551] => -0.12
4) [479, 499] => 0.03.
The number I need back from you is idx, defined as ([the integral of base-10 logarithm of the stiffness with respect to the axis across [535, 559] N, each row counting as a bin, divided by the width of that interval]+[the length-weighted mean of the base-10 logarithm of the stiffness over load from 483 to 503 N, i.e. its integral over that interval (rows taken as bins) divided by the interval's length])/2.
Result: 2.03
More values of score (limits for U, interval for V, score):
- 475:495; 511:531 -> 1.16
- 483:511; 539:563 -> 1.19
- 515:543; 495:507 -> 0.96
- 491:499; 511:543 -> 1.16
